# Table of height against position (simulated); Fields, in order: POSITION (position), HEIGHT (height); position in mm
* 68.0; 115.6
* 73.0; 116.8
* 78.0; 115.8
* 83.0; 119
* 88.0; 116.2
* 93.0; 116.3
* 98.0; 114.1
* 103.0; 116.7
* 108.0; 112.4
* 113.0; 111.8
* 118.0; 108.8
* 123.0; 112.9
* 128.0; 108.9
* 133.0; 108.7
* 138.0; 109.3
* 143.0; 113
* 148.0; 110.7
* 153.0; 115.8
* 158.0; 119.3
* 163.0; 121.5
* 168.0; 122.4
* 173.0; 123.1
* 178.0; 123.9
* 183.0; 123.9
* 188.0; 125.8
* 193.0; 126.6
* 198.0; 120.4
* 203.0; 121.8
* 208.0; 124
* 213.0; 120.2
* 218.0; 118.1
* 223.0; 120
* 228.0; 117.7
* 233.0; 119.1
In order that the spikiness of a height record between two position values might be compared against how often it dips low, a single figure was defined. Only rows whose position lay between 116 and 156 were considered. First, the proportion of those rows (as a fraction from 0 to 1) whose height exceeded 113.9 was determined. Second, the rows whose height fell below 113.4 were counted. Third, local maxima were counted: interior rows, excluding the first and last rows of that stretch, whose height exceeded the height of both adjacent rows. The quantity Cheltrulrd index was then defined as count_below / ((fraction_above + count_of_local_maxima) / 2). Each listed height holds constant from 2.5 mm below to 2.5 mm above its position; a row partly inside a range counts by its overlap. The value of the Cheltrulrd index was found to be 6.6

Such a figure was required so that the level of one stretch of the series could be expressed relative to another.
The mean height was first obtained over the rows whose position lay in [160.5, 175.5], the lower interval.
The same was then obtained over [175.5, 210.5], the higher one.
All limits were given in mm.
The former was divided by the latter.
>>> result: 0.99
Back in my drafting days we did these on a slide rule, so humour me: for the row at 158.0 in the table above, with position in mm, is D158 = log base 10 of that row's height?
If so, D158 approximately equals 2.08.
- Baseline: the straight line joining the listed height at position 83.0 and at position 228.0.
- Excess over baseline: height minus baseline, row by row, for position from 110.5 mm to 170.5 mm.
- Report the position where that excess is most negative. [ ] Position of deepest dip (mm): 118.0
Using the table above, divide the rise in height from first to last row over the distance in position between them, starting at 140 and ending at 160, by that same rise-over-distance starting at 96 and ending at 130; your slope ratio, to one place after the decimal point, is -2.4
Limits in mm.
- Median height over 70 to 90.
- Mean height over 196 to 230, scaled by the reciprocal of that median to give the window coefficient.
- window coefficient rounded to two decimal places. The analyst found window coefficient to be 1.03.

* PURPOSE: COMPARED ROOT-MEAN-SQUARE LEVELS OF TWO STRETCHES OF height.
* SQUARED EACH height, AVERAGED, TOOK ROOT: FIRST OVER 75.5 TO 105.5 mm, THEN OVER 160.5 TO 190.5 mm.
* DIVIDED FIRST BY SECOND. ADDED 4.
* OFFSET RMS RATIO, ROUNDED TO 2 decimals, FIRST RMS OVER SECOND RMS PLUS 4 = 4.94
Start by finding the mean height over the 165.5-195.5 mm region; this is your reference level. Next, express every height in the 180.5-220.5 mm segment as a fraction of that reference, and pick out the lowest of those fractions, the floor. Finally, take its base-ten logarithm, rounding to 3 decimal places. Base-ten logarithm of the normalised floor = -0.022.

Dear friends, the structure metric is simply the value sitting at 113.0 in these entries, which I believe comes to 111.8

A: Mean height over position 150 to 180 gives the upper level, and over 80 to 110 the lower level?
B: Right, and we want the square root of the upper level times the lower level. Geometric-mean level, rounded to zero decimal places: 118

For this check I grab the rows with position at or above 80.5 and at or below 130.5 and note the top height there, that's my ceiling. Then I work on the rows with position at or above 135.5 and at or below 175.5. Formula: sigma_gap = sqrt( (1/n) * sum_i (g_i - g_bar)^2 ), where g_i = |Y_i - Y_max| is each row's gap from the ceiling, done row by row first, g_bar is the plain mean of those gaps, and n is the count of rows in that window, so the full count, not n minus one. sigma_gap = 2.9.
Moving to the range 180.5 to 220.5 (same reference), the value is 2.4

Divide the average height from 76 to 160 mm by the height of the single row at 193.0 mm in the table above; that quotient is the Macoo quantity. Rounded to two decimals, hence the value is 0.90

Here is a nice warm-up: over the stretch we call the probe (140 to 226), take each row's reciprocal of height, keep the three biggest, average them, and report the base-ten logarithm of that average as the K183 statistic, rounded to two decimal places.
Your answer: -2.05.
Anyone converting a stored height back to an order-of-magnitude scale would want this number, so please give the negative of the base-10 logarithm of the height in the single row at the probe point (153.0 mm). -2.06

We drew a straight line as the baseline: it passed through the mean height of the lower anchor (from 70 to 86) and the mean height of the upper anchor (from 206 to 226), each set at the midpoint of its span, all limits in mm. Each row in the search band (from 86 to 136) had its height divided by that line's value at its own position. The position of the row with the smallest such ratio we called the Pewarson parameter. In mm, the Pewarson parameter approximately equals 133.0 mm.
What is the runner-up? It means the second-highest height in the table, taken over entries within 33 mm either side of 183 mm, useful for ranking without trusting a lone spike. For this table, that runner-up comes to 125.8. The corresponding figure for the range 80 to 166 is 119.3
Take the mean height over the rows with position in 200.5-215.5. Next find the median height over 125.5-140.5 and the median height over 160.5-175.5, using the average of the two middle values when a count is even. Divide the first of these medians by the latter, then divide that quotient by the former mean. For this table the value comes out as 0.0073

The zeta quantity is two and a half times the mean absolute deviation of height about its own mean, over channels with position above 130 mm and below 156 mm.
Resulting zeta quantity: 5.8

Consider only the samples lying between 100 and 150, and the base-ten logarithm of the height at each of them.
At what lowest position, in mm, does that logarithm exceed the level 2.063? 103.0 mm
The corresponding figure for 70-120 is 73.0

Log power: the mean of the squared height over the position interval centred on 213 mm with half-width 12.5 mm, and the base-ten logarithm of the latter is 4.16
